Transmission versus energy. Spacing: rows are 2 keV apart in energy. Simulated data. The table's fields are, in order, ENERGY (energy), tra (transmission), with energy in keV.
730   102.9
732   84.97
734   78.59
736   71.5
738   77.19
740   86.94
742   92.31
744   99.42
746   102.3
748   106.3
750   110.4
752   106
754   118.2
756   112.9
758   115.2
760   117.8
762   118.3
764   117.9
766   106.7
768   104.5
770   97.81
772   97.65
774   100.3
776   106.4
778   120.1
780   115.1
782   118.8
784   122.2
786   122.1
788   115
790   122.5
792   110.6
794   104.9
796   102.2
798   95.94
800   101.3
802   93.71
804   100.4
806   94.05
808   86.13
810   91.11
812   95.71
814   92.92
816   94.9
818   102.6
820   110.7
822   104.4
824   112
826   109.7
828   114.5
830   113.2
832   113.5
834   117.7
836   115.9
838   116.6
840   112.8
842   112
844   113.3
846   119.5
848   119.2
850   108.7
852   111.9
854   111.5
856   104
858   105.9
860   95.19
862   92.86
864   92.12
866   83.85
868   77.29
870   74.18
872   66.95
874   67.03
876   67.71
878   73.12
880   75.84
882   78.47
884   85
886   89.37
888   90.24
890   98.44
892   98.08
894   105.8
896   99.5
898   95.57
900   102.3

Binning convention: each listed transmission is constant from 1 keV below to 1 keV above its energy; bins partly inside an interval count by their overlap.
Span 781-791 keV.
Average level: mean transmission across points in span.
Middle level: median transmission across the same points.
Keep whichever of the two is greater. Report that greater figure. 122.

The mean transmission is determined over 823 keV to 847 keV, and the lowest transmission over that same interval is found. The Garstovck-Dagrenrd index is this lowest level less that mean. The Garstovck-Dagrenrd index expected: -5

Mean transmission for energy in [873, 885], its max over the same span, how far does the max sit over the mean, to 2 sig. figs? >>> 10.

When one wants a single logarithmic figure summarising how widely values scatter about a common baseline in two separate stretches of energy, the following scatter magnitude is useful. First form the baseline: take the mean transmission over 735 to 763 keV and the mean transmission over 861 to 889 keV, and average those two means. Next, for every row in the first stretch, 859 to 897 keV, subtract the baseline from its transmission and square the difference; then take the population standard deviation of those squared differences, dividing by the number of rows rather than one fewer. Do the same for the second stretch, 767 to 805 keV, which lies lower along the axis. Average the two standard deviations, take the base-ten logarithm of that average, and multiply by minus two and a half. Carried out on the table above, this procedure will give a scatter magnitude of -6.10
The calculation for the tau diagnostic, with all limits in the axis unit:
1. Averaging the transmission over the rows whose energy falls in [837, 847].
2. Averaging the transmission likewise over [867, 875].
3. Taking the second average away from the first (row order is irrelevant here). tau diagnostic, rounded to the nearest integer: 43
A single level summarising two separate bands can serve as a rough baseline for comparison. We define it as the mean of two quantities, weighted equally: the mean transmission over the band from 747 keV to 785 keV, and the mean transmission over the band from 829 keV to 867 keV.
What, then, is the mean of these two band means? 110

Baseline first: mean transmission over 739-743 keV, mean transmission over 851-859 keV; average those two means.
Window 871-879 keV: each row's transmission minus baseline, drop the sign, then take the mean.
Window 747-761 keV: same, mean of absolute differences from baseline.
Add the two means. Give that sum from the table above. 44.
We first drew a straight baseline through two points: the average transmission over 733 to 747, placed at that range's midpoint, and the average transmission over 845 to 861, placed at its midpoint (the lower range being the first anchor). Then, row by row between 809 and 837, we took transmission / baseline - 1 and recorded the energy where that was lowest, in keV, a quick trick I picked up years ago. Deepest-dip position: 810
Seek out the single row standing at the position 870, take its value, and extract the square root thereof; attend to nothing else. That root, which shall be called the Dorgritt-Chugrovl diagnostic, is 8.6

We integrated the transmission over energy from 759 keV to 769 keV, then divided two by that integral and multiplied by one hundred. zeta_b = 0.1769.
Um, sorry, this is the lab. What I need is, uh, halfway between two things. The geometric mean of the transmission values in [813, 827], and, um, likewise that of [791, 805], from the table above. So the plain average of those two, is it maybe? 102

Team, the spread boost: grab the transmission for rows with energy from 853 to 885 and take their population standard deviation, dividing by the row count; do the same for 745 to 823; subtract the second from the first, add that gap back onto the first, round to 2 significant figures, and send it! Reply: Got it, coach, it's 18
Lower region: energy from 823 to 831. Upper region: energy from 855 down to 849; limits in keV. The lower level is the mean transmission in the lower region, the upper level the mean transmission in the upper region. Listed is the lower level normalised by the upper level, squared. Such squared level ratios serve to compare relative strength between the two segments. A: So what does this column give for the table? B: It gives 1.0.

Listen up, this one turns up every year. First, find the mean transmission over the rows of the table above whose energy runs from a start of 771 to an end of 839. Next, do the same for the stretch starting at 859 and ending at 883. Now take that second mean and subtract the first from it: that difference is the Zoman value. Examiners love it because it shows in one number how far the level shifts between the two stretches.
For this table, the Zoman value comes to -28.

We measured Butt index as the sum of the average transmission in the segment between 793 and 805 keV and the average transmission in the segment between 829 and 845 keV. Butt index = 214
